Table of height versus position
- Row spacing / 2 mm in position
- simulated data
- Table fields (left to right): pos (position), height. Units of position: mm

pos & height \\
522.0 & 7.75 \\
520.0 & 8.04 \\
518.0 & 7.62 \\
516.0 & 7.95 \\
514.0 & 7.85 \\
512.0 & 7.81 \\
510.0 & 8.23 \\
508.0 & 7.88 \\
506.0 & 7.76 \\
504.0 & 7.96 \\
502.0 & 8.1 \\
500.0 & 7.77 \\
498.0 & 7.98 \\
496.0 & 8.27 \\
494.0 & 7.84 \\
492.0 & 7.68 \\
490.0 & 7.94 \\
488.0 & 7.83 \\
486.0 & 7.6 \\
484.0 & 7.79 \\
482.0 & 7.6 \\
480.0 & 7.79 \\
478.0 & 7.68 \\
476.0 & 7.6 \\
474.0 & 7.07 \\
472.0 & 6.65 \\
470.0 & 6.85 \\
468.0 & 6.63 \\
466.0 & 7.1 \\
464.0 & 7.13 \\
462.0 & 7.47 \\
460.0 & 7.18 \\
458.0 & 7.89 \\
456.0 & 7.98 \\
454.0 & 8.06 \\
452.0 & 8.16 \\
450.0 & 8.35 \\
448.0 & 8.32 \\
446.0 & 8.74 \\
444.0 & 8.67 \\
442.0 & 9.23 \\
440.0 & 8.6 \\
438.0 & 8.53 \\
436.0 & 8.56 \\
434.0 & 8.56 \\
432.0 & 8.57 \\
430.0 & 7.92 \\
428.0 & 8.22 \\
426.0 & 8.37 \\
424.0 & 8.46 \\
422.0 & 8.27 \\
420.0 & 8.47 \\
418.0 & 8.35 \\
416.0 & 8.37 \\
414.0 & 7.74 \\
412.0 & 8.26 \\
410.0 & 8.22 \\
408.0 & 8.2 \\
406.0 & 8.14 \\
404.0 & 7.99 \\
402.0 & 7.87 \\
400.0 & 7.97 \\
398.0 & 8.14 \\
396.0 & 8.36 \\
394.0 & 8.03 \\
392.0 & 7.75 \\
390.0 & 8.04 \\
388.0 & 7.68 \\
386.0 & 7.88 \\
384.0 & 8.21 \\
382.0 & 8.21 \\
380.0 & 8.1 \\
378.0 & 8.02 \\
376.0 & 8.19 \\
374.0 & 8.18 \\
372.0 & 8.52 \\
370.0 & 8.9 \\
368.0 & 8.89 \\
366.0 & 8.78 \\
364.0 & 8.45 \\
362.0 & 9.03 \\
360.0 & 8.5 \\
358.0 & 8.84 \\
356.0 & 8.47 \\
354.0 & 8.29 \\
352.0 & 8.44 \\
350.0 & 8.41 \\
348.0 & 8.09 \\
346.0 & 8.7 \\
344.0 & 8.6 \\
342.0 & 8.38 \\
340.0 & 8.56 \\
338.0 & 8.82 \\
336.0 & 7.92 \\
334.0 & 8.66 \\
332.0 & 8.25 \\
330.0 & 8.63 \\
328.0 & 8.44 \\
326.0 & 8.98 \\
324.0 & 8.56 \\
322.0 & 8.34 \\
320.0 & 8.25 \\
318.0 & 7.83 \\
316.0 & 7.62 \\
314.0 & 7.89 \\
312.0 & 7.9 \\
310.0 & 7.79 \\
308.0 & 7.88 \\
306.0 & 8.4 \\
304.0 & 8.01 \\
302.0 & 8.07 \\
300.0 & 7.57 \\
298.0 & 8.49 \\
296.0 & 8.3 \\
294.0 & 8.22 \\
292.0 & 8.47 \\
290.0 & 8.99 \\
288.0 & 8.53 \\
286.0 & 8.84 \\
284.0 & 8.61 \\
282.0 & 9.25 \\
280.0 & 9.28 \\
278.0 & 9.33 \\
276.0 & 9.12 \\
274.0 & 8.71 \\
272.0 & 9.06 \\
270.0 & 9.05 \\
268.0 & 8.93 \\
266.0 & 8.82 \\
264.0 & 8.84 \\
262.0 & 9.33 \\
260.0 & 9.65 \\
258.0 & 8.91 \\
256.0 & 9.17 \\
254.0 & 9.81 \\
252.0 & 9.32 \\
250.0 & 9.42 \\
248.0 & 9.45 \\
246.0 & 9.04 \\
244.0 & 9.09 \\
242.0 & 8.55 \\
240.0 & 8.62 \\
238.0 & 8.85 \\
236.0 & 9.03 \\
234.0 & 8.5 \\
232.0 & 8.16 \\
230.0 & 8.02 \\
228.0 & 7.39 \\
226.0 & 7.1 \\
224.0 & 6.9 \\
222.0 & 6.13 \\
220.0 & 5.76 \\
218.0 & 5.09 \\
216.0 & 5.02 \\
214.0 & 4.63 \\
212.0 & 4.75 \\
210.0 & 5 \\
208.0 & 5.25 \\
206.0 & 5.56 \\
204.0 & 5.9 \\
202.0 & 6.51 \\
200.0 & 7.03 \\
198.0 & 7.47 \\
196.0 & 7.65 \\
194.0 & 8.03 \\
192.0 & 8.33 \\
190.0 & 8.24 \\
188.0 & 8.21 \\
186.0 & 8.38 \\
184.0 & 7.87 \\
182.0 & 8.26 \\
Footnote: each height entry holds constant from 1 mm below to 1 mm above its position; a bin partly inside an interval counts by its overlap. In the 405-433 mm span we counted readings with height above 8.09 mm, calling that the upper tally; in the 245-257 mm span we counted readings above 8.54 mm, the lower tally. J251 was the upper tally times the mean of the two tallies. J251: 108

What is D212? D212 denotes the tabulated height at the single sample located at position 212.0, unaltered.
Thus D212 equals 4.75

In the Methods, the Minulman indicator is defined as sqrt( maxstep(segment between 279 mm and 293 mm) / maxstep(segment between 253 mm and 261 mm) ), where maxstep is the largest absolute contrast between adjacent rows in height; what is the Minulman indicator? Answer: 0.93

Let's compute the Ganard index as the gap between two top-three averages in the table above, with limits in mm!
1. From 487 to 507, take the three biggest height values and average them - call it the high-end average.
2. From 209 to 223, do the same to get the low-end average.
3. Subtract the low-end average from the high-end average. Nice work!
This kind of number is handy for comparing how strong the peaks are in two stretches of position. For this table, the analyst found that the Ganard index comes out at 2.5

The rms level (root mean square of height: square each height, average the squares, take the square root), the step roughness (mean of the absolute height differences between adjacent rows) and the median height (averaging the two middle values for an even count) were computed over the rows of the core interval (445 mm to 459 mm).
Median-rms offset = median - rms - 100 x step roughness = -15.2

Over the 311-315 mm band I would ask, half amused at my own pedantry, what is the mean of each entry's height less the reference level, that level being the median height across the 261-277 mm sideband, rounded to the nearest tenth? -1.1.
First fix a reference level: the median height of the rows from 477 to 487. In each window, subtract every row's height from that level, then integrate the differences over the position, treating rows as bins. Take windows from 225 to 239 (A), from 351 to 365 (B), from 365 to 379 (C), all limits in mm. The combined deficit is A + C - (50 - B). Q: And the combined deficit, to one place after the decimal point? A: -80.5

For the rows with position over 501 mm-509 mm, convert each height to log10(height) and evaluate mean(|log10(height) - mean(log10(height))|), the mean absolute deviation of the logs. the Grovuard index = 0.006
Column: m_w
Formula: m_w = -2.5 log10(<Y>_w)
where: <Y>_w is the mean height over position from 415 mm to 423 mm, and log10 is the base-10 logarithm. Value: -2.31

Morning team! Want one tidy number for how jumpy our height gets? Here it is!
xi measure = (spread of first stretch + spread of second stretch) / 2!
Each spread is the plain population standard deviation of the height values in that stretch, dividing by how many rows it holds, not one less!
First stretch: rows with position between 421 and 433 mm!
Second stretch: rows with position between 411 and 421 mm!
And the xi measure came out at 0.232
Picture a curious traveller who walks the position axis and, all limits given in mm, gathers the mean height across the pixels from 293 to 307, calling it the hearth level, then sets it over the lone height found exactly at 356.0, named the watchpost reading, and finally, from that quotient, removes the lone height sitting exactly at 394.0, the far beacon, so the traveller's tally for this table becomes -7.1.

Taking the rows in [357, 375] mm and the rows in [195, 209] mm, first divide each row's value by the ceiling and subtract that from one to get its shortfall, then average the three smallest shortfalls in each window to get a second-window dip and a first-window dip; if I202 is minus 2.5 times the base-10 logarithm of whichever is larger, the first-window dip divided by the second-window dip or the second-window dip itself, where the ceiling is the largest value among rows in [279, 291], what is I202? -1.9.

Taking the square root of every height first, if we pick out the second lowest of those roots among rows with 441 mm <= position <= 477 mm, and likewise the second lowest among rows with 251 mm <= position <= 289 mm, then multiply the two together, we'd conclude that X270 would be 7.57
